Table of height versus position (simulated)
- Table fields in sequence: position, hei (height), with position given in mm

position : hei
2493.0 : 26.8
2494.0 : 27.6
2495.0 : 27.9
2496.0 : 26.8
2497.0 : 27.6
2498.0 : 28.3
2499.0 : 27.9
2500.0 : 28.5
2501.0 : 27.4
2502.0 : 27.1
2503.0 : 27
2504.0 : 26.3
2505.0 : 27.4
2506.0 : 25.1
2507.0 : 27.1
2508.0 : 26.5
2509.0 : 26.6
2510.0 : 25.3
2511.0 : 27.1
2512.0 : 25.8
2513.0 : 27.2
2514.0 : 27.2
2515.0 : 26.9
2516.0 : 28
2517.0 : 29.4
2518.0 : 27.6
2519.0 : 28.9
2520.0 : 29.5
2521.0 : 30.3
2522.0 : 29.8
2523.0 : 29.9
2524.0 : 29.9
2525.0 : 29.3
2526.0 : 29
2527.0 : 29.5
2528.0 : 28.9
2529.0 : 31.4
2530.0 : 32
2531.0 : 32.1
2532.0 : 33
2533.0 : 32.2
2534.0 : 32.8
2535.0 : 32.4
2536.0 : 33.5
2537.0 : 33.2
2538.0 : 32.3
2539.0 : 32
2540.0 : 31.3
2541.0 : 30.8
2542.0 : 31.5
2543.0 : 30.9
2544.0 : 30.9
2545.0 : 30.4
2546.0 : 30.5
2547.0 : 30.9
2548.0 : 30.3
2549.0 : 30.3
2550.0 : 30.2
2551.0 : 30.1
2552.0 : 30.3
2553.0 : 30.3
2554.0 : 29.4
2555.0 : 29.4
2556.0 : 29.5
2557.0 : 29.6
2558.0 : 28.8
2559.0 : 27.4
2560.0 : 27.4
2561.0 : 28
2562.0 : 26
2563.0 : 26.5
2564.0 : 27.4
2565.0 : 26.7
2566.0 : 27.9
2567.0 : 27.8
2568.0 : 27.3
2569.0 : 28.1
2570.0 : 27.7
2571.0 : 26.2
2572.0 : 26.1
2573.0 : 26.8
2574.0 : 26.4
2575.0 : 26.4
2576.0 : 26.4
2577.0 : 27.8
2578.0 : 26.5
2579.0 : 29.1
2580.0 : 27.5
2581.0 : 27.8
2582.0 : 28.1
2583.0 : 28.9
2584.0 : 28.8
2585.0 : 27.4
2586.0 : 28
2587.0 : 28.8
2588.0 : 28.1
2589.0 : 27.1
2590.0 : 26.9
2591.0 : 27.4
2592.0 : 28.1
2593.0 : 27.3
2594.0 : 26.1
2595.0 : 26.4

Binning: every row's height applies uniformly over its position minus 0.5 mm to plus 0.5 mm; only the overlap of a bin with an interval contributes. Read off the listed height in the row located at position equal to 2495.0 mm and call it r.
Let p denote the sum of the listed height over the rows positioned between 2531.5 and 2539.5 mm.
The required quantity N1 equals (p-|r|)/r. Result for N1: 8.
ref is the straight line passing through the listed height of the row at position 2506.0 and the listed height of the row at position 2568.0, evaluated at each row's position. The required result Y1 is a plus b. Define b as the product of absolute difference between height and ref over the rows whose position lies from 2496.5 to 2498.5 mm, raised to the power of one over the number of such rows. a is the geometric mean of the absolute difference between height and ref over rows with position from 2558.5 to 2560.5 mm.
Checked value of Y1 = 4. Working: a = 0.40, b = 3.1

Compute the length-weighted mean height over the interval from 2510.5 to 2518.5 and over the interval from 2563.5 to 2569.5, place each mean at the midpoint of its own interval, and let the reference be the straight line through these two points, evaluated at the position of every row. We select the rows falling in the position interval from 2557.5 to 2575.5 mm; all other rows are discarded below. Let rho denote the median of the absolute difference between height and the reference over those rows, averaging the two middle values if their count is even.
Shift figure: 0.7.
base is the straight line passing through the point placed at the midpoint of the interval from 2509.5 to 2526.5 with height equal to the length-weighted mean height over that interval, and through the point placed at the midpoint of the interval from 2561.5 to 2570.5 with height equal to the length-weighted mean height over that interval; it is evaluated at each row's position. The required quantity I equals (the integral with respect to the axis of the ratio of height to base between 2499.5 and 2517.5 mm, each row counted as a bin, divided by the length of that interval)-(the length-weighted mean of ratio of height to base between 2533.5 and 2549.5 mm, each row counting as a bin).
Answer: -0.19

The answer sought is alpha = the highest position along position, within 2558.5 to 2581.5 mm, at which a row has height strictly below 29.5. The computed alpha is 2581.0 mm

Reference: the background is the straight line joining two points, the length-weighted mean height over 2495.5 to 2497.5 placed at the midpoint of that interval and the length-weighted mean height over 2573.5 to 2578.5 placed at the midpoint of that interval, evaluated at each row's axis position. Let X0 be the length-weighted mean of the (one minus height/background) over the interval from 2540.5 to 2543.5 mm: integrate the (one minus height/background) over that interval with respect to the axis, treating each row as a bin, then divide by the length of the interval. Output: -0.15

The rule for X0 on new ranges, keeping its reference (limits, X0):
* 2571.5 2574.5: 0.01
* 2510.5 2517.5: -0.01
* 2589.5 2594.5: -0.02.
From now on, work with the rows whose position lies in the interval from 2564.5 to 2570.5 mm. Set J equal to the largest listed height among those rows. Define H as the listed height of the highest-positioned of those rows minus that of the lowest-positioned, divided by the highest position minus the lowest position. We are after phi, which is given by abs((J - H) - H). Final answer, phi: 27.7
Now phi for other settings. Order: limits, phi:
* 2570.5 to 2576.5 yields 26.7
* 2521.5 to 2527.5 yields 30.0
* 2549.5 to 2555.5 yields 30.6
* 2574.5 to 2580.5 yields 28.7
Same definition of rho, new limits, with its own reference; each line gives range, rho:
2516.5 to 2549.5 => 3.3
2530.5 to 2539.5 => 4.9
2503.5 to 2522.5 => 0.9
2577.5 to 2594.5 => 0.5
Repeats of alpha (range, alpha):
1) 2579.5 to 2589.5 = 2589.0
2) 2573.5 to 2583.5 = 2583.0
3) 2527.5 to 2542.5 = 2528.0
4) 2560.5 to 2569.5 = 2569.0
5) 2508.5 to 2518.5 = 2518.0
